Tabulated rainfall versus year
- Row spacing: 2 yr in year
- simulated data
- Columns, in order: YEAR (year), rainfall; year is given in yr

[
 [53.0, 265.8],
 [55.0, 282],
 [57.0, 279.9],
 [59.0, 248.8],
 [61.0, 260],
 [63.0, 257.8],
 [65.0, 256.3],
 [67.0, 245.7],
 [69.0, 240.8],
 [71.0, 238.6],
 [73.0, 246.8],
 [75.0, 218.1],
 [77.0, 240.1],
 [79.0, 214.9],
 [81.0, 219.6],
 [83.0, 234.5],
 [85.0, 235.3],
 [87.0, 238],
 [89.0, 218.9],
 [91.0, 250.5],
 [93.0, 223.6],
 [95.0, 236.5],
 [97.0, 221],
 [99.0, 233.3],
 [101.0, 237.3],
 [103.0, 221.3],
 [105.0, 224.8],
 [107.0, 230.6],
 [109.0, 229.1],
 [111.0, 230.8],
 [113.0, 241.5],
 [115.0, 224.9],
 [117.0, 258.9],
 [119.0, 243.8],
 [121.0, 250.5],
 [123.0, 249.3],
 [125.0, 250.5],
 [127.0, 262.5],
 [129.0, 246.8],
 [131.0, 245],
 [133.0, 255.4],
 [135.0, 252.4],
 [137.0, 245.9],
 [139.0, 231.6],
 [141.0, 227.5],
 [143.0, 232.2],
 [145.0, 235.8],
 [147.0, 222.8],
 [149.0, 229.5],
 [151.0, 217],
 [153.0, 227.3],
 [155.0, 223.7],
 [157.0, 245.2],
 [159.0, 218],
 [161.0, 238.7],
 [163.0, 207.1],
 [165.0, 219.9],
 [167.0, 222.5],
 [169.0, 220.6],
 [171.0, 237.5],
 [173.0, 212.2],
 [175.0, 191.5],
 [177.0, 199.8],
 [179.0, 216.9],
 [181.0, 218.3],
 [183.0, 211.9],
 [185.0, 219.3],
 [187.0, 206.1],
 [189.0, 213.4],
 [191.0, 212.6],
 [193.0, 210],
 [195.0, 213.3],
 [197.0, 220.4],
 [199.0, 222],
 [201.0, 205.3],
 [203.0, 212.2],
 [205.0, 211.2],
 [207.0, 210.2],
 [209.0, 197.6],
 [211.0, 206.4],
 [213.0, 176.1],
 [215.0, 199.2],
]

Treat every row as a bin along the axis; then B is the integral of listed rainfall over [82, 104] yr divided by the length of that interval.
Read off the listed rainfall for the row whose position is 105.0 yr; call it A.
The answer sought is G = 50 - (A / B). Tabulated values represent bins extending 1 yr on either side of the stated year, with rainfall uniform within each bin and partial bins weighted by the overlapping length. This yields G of 49.0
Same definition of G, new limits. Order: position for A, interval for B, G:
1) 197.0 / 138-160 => 49.0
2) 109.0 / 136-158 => 49.0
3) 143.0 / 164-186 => 48.9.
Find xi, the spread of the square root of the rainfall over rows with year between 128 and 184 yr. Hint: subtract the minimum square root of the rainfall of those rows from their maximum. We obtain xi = 2.1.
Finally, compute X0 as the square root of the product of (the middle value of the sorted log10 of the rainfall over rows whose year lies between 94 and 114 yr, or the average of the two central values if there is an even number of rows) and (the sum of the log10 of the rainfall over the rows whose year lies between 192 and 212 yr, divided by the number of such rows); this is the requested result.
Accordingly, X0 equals 2.34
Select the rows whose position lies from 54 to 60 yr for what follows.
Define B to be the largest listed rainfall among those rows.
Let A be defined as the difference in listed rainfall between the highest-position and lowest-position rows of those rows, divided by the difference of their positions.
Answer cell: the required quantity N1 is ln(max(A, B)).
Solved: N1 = 5.64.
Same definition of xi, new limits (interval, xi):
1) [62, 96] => 1.4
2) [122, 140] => 1.0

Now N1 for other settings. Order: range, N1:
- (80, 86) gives 5.46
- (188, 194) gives 5.36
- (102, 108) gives 5.44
